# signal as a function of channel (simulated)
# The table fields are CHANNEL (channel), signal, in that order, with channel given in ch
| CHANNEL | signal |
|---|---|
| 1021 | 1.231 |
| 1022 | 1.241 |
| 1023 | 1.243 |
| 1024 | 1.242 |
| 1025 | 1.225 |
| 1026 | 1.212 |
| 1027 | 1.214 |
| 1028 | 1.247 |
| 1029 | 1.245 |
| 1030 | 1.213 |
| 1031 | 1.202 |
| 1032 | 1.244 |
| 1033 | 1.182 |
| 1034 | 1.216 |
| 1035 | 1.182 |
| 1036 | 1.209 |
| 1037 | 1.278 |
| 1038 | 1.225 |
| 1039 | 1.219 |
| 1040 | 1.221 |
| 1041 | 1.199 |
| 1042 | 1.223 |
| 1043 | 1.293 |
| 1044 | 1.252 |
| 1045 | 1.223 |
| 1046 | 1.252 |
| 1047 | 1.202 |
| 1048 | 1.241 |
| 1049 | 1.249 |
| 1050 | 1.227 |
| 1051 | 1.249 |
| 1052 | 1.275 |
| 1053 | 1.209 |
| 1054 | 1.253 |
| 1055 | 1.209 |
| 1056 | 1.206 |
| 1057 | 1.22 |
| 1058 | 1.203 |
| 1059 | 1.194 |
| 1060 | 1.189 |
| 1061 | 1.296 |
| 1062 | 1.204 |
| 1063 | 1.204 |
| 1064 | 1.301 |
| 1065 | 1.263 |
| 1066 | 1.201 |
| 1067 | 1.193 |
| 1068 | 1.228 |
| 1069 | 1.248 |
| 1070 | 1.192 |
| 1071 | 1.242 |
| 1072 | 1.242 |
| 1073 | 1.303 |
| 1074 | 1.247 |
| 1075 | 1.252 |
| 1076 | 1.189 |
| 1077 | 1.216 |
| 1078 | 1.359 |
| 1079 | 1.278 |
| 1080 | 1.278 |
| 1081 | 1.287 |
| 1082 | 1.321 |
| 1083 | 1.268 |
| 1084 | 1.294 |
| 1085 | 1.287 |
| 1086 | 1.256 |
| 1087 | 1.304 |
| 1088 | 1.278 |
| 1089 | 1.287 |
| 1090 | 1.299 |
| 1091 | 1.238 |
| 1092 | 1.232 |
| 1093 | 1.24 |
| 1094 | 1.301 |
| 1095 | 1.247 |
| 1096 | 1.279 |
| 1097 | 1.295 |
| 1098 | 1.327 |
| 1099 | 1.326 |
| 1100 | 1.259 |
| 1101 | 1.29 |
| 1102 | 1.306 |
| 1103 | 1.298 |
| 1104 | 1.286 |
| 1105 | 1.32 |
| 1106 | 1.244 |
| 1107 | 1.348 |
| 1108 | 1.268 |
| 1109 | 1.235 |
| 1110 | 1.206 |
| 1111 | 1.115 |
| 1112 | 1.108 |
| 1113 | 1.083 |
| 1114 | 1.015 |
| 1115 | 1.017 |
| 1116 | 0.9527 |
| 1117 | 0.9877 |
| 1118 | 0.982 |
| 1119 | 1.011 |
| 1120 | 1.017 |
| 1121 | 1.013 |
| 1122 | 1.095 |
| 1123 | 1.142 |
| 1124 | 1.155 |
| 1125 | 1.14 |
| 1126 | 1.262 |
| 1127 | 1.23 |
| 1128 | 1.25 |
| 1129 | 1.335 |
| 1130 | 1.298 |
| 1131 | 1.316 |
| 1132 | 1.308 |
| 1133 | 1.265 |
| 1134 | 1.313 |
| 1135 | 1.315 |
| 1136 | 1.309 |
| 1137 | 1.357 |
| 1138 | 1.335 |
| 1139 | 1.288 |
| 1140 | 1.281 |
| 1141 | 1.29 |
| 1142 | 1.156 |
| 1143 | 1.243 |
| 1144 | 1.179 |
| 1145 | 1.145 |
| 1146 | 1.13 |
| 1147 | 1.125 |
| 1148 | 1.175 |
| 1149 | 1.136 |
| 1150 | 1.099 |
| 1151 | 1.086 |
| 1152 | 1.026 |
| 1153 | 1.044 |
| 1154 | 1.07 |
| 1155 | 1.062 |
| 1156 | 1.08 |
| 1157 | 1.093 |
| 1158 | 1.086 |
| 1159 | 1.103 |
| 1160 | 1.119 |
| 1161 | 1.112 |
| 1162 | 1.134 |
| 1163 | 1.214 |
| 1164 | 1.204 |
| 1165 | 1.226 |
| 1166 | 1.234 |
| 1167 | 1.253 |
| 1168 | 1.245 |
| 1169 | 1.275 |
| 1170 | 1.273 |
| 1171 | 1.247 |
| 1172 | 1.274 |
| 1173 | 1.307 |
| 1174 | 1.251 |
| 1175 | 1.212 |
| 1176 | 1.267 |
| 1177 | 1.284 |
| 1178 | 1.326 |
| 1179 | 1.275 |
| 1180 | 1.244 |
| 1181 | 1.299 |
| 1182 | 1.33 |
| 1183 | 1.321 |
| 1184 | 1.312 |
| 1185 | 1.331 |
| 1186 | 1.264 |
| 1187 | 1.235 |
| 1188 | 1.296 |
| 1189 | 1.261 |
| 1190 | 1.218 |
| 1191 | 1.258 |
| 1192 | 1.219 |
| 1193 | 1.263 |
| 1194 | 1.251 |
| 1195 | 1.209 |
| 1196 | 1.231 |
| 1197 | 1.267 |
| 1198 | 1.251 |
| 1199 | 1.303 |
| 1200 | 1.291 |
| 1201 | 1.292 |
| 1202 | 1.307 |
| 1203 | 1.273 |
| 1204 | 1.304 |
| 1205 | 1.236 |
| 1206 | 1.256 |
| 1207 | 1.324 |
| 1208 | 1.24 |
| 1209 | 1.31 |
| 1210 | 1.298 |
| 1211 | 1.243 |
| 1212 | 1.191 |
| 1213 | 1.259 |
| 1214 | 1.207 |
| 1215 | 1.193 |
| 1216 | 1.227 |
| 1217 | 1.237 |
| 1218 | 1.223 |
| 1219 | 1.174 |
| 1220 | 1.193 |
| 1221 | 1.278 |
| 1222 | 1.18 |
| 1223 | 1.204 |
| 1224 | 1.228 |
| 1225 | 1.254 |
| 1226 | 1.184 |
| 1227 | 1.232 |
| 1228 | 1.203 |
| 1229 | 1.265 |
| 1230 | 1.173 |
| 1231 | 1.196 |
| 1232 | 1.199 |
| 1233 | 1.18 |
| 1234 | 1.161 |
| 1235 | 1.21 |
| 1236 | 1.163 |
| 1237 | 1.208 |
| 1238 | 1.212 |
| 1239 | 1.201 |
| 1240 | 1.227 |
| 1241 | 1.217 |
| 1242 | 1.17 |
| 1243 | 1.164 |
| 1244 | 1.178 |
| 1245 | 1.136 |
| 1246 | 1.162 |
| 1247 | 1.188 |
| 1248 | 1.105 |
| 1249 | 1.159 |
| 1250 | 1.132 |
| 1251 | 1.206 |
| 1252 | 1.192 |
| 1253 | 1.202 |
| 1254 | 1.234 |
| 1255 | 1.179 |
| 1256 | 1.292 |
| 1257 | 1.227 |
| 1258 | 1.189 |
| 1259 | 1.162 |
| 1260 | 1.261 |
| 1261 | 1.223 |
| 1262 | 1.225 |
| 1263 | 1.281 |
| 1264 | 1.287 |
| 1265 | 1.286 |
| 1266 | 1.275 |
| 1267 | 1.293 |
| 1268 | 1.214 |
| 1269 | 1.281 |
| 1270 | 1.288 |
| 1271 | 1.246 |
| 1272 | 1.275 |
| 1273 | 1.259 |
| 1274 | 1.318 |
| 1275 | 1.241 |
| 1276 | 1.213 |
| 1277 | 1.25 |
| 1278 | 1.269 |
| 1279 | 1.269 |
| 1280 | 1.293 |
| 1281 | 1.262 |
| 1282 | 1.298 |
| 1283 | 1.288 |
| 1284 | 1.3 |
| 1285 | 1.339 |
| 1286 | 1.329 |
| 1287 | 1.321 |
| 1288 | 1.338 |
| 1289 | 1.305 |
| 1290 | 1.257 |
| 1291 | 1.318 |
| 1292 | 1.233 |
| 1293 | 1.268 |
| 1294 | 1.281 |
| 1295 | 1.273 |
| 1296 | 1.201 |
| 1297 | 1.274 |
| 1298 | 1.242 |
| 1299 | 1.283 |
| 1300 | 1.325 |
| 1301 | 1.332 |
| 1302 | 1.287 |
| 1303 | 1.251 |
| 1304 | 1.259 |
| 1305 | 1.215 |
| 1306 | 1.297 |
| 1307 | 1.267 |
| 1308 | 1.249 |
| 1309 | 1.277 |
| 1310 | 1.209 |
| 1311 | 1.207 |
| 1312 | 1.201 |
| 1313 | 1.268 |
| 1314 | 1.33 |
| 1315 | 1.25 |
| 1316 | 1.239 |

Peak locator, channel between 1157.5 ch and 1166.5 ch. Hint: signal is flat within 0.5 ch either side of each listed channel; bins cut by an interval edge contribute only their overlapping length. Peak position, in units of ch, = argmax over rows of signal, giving 1166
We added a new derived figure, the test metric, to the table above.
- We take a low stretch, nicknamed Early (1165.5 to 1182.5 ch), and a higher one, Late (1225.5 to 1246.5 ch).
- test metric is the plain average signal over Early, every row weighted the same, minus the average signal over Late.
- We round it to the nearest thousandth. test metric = 0.078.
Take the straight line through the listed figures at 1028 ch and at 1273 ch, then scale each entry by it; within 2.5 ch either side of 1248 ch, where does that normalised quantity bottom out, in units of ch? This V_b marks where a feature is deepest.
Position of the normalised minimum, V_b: 1248 ch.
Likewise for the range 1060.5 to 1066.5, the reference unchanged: 1066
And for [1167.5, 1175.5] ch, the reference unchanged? 1175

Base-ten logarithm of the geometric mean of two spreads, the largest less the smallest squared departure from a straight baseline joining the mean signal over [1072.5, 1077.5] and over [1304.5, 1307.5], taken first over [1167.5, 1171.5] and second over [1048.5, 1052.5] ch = -3.05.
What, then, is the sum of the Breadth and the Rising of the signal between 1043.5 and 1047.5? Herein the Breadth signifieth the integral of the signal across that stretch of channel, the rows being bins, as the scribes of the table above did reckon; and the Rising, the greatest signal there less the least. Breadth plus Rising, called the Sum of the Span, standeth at 5.0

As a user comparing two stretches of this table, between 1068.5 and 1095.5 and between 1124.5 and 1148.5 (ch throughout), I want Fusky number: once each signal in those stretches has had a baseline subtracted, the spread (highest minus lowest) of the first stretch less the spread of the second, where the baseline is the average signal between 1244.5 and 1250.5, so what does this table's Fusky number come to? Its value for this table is -0.06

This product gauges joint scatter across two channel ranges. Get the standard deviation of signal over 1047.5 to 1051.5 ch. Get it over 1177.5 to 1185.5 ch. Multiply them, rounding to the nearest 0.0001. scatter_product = 0.0003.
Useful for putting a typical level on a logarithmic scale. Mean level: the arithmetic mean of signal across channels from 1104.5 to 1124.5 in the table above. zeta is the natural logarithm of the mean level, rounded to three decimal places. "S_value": 0.109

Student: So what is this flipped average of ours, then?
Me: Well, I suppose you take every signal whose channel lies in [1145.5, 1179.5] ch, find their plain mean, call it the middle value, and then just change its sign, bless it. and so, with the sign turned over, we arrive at -1.18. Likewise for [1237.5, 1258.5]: -1.19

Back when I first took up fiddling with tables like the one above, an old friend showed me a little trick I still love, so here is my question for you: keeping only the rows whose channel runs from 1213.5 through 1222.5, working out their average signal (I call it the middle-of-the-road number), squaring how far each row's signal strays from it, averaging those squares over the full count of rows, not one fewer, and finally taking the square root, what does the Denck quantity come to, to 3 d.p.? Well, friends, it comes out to 0.031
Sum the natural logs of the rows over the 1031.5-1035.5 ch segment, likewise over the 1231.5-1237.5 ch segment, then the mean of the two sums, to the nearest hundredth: 0.89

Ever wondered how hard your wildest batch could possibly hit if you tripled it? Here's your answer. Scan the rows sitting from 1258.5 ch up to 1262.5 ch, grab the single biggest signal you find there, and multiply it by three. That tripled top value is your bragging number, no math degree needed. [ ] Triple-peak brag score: 3.78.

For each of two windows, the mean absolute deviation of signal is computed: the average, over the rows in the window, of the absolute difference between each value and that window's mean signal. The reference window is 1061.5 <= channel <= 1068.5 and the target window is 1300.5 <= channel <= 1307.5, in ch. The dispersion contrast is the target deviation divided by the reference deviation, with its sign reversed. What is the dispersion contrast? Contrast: -0.90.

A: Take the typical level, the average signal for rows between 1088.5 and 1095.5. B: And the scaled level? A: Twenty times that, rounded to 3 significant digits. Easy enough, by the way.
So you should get 25.3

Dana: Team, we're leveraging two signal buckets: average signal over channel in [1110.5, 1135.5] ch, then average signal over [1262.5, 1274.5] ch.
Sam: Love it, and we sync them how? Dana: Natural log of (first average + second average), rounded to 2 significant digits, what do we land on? 0.89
